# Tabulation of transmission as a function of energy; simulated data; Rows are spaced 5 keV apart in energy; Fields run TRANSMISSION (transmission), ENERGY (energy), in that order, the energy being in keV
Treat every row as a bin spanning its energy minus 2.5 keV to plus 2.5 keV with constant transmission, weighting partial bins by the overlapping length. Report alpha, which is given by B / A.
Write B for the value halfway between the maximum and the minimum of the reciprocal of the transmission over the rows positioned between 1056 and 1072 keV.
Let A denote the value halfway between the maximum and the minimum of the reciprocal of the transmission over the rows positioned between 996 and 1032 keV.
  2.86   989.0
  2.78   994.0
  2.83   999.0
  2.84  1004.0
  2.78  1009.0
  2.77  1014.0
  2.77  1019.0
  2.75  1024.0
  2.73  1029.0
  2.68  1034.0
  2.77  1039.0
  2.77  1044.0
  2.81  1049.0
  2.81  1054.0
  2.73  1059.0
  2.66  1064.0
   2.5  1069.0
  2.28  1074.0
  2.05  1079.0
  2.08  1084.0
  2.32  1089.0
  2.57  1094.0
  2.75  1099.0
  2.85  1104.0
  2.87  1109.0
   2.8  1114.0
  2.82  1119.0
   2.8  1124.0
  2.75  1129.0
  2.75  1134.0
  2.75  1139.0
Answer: 1.07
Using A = 0.359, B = 0.383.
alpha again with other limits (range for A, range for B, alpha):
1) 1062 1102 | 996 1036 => 0.85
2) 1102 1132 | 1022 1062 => 1.02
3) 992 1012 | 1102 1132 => 1.00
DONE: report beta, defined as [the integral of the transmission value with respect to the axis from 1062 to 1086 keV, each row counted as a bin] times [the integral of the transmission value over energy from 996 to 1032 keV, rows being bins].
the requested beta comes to 5552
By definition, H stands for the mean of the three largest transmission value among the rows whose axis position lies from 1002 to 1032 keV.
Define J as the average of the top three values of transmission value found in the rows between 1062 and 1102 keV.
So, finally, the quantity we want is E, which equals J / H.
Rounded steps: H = 2.80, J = 2.66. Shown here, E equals 0.95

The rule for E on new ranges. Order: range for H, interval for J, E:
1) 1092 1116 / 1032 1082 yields 0.98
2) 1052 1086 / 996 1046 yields 1.03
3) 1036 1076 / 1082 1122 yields 1.02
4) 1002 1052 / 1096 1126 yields 1.01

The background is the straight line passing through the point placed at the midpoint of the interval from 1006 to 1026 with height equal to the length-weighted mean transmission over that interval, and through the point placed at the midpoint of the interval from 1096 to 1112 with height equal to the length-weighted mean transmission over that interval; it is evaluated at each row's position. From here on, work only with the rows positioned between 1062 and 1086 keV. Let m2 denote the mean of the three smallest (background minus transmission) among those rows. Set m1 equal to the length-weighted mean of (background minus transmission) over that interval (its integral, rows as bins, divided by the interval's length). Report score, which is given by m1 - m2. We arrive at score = 0.17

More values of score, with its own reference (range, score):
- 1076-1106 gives 0.29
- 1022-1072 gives 0.08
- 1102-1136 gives 0.05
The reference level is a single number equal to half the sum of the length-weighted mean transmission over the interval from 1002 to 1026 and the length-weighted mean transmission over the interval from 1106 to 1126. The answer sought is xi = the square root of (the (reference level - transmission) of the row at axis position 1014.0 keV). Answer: 0.18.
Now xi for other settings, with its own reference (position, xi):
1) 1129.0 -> 0.23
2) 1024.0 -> 0.23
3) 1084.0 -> 0.85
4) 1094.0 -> 0.48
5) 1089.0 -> 0.69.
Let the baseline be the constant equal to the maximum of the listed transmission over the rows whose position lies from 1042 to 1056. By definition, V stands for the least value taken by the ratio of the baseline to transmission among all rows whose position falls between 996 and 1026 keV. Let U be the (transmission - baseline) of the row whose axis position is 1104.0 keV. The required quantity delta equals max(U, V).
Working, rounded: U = 0.04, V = 0.99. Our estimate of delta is 0.99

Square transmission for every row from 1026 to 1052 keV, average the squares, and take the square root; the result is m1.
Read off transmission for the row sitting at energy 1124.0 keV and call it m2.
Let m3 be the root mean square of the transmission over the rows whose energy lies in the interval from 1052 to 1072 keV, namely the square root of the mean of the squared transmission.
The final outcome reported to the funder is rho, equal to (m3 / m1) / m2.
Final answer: 0.347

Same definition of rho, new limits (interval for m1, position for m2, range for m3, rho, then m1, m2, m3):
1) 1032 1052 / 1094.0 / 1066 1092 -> 0.318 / 2.76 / 2.57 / 2.3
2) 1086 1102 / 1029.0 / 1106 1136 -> 0.402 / 2.55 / 2.73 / 2.8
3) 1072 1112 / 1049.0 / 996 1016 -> 0.401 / 2.49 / 2.81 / 2.8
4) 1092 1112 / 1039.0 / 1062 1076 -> 0.325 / 2.76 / 2.77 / 2.5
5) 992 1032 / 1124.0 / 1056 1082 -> 0.315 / 2.78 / 2.8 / 2.5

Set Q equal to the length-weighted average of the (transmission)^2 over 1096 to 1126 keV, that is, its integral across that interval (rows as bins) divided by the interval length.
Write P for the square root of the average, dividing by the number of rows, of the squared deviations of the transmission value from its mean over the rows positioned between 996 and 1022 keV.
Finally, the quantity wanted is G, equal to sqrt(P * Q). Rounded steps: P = 0.03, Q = 7.91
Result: 0.5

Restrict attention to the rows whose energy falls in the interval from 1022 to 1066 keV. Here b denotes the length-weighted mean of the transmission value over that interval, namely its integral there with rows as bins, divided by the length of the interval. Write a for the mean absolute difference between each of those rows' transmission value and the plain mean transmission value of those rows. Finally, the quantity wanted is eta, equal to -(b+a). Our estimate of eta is -2.79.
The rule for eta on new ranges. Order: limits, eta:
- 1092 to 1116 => -2.86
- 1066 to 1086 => -2.40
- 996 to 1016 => -2.84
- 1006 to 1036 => -2.78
